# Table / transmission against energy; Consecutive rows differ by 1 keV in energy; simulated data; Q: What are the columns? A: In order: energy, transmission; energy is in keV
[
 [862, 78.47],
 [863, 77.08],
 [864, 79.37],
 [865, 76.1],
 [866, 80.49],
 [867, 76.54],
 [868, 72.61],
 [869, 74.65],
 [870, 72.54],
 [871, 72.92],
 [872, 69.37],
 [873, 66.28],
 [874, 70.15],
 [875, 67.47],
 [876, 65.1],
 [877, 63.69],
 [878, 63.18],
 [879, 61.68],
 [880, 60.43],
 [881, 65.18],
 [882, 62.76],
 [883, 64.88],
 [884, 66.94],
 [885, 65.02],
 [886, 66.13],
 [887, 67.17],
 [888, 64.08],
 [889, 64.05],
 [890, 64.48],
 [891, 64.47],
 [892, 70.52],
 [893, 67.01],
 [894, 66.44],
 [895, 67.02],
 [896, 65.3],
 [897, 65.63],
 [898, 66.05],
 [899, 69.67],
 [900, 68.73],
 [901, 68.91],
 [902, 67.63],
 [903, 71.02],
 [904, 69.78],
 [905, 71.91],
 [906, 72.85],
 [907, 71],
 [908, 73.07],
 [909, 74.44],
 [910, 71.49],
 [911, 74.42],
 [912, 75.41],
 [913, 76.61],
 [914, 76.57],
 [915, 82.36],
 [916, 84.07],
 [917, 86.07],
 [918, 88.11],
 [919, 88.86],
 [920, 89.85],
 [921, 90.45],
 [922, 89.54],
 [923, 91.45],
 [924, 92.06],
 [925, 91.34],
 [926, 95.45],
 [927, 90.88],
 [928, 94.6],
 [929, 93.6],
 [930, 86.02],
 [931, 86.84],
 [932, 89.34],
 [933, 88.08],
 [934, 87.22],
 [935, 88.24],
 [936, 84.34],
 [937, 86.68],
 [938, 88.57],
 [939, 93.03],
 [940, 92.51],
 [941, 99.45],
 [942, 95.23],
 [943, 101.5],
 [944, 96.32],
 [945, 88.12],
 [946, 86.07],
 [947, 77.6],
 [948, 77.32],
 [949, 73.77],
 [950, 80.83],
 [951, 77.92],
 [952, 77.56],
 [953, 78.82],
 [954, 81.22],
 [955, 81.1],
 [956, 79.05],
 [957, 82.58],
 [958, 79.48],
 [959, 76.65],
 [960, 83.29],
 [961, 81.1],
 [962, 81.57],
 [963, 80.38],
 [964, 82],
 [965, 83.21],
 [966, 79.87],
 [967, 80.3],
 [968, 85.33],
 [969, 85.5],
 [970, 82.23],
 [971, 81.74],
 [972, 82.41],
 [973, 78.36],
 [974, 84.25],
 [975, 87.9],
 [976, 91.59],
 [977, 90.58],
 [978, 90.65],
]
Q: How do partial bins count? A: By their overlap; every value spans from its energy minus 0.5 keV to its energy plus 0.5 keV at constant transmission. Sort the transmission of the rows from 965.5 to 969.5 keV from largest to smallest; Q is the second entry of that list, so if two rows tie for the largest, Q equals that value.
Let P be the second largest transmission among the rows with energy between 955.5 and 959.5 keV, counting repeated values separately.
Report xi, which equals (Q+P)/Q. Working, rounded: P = 79.48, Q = 85.33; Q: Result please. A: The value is 1.93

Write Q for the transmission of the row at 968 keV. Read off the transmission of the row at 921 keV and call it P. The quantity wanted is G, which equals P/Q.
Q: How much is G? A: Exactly 1.06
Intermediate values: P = 90.45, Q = 85.33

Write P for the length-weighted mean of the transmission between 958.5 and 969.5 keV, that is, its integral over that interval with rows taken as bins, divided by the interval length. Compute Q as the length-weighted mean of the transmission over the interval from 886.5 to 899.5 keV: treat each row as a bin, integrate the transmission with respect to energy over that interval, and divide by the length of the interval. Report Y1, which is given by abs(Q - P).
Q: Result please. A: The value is 15.4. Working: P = 82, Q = 66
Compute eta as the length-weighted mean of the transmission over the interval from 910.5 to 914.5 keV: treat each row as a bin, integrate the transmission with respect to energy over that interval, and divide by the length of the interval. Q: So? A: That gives 76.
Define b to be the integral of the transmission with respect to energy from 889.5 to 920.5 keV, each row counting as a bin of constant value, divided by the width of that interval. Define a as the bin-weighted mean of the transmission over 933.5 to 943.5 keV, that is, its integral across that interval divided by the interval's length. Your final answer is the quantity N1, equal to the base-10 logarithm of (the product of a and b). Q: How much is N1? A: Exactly 3.83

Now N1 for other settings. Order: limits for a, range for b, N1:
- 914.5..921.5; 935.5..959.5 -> 3.87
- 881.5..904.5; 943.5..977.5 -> 3.74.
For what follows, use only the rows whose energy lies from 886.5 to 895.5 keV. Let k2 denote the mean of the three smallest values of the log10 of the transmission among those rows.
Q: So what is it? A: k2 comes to 1.81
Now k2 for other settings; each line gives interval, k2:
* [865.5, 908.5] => 1.79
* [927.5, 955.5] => 1.88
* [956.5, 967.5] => 1.90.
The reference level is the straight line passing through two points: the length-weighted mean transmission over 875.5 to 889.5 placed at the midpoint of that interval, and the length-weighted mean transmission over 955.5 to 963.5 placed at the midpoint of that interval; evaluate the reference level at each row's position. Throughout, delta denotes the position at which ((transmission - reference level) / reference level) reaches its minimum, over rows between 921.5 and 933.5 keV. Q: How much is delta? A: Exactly 930 keV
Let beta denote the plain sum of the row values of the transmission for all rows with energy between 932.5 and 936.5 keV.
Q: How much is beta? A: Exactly 348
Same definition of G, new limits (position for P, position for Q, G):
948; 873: 1.17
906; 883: 1.12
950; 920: 0.90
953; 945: 0.89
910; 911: 0.96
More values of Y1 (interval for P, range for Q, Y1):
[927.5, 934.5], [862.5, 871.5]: 13.6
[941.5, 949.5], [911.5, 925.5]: 1.1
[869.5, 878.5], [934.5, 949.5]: 20.7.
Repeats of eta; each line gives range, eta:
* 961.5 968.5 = 82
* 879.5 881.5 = 63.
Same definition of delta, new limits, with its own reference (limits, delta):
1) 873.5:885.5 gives 880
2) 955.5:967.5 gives 959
